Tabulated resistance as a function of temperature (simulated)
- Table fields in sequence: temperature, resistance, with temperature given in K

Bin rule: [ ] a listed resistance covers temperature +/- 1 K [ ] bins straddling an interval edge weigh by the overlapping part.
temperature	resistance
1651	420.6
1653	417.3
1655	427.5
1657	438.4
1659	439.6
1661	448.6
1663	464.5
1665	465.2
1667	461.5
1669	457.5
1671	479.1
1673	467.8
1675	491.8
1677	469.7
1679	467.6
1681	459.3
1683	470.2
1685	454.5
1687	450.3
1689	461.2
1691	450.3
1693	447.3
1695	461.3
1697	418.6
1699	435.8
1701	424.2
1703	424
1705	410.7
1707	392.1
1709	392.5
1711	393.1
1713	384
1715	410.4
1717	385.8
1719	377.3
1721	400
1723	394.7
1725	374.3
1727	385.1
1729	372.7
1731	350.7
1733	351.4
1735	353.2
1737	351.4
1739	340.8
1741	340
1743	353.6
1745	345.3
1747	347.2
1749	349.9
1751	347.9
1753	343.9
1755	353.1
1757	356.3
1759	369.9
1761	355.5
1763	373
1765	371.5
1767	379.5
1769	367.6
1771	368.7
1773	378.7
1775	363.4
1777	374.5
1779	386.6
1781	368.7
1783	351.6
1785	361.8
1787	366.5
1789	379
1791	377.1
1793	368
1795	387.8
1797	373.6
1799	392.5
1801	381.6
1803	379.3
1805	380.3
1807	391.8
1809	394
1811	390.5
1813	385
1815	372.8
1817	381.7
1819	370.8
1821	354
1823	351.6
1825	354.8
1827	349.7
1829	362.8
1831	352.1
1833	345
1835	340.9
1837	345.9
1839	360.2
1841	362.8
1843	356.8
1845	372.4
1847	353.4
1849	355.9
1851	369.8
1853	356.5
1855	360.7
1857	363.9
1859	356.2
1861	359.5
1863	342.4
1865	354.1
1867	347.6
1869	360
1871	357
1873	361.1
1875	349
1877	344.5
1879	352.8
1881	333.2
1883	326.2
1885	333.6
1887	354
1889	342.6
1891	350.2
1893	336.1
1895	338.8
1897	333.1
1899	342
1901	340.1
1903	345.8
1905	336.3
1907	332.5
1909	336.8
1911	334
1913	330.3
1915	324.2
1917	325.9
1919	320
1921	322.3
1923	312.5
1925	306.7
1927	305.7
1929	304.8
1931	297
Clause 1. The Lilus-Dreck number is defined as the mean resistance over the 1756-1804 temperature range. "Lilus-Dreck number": 372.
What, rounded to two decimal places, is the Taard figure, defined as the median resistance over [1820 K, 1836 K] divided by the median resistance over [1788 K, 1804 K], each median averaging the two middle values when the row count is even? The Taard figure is 0.93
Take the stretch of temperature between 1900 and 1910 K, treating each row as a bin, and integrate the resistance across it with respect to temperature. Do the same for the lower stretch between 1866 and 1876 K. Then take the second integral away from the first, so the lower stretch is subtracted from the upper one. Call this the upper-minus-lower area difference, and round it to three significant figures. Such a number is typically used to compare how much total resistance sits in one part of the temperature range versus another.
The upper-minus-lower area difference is -166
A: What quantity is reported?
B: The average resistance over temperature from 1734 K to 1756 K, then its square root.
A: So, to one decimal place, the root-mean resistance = 18.7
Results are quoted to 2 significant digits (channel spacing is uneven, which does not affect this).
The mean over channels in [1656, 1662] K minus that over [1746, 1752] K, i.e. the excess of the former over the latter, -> 94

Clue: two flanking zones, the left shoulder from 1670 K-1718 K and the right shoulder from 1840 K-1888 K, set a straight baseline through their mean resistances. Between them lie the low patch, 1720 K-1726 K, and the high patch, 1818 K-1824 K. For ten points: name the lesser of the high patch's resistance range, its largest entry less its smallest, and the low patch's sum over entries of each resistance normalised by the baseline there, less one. -0.2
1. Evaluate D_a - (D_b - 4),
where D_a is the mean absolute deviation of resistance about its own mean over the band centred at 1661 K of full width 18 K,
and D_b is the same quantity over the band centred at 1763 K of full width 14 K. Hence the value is 12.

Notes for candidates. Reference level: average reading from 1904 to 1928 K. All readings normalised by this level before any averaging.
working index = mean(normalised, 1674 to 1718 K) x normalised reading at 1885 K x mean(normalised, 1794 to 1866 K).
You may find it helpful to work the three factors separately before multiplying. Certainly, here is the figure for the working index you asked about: 1.56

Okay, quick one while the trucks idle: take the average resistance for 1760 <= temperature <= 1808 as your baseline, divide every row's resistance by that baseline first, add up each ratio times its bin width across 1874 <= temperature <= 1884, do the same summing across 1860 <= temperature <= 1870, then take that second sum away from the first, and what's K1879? -0.3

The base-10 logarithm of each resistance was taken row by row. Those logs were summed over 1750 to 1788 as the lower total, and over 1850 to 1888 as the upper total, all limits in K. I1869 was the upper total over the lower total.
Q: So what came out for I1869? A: 0.99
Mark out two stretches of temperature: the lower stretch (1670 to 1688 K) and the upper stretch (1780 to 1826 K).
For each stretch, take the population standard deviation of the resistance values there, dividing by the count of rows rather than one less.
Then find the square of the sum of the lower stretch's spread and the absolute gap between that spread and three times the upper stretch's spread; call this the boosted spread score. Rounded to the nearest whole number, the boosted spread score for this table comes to 1529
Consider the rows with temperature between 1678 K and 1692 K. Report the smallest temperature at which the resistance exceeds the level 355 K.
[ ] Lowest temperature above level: 1679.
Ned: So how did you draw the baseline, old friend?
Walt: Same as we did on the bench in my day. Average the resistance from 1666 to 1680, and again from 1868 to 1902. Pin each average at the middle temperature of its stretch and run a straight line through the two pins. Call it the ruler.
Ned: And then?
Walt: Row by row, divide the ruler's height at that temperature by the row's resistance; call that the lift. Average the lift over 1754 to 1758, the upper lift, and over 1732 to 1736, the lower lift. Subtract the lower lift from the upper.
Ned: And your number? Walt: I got -0.045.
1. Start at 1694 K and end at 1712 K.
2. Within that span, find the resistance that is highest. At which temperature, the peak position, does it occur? 1695 K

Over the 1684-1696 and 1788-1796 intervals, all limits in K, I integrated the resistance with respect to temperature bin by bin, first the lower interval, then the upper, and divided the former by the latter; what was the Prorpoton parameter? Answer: 1.8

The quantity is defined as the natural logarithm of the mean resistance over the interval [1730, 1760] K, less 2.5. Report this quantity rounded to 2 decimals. 3.36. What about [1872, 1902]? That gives 3.34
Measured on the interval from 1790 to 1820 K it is 3.44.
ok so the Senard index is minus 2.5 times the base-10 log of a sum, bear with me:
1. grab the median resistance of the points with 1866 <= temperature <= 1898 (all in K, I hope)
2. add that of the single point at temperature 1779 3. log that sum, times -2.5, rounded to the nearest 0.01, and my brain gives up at -7.16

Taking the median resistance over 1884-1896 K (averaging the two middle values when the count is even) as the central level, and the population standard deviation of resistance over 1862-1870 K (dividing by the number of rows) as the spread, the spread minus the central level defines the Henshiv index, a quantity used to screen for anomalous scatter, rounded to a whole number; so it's -334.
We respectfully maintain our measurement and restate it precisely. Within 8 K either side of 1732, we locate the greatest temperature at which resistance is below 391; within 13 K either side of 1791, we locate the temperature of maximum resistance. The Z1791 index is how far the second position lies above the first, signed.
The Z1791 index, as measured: 60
